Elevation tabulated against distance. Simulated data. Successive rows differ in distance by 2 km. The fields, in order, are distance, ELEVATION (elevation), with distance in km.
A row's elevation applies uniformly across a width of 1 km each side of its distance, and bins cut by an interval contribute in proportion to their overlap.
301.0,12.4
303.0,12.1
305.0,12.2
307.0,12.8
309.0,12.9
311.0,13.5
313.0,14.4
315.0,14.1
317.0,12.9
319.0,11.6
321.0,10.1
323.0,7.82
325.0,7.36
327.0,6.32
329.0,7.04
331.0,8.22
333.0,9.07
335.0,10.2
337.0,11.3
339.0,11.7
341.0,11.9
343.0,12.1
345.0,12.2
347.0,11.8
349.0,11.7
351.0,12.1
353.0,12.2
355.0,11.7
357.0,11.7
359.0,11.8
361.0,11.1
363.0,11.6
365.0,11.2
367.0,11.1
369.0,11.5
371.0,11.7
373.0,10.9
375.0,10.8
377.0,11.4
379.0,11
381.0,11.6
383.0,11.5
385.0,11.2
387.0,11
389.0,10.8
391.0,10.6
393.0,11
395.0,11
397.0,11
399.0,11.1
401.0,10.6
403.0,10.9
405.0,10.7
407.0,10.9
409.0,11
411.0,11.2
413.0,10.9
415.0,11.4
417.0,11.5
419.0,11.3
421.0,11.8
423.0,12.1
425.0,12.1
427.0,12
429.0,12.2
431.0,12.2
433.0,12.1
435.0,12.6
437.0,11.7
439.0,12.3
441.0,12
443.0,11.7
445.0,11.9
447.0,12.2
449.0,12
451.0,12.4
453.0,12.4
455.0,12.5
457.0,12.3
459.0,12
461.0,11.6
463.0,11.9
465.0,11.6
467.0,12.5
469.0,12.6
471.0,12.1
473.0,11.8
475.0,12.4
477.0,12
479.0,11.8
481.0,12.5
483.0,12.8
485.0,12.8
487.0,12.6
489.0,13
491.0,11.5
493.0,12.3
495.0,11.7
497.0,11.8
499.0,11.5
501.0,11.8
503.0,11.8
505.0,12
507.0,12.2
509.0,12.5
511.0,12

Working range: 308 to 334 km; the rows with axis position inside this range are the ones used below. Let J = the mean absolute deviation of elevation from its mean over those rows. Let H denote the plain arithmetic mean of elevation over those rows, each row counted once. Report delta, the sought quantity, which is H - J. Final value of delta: 7.8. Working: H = 10.4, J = 2.61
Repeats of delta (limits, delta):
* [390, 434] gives 10.9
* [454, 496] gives 11.8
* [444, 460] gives 12.0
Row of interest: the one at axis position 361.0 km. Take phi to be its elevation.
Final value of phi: 11.1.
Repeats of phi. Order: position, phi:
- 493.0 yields 12.3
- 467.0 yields 12.5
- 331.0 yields 8.22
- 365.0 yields 11.2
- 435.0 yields 12.6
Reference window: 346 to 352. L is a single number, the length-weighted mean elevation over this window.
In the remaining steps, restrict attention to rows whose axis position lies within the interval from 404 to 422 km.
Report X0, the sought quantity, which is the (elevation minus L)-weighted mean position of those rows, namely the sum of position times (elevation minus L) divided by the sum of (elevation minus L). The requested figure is 410.8 km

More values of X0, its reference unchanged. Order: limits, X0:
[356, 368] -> 363.6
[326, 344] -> 330.1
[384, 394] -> 389.3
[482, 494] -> 486.4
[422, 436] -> 430.5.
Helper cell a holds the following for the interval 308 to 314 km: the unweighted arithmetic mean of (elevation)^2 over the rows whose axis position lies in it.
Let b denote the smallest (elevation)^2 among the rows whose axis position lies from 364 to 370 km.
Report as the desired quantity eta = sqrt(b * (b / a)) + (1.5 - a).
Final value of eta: -175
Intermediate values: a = 185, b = 123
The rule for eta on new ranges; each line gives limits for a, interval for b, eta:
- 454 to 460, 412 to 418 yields -139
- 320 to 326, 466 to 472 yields -54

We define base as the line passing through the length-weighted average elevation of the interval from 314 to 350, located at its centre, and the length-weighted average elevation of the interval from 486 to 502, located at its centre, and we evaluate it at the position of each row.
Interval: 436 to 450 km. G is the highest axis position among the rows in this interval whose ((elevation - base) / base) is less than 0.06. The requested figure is 449.0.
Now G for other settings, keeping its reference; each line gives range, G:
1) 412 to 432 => 427.0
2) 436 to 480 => 479.0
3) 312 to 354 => 335.0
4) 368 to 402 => 401.0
